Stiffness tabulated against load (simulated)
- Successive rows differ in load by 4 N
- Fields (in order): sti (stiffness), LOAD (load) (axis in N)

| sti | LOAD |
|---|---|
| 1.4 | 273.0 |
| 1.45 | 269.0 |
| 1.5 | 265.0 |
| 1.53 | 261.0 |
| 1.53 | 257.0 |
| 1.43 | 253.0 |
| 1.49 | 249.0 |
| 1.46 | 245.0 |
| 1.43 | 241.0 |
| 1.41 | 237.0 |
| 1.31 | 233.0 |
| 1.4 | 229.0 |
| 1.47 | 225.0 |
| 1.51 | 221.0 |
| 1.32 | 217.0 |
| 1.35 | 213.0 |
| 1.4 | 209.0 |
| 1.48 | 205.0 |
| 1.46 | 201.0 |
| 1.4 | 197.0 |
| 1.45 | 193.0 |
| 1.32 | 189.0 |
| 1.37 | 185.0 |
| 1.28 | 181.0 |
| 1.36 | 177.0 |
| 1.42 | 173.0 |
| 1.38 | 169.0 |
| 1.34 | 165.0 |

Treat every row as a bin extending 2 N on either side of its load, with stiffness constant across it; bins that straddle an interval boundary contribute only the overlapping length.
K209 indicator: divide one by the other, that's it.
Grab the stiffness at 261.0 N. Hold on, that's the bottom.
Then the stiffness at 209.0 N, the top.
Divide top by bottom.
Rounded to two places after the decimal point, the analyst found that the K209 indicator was 0.92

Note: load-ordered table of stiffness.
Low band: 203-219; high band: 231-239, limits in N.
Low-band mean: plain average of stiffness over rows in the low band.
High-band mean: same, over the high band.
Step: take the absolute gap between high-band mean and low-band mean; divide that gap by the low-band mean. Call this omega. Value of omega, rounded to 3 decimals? 0.020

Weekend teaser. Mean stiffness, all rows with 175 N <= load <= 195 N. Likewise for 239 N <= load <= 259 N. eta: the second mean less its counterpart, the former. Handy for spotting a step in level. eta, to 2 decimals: 0.11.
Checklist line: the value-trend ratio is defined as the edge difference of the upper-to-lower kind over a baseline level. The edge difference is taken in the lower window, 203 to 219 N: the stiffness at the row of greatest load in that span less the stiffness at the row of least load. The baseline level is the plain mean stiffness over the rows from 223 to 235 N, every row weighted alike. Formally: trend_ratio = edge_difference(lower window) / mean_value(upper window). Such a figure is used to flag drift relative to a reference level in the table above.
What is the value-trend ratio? -0.11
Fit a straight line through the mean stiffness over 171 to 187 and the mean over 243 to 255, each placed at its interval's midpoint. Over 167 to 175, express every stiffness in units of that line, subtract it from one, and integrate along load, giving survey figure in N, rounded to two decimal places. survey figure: -0.32 N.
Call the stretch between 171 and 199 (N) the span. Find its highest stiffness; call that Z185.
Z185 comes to 1.45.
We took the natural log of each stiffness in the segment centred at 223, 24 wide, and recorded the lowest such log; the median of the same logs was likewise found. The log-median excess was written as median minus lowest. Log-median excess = 0.048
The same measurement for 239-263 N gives 0.031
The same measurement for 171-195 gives 0.064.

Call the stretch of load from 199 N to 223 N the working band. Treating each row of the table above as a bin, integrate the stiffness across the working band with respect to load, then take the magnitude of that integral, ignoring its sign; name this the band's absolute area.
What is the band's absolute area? 34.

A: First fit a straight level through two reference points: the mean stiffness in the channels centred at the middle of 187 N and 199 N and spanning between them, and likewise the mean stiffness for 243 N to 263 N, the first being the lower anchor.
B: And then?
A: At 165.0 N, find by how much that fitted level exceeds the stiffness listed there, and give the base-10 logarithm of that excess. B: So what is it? -2.4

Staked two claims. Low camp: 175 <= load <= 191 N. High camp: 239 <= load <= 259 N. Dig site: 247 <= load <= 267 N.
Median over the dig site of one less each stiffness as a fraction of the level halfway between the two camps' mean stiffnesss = -0.071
